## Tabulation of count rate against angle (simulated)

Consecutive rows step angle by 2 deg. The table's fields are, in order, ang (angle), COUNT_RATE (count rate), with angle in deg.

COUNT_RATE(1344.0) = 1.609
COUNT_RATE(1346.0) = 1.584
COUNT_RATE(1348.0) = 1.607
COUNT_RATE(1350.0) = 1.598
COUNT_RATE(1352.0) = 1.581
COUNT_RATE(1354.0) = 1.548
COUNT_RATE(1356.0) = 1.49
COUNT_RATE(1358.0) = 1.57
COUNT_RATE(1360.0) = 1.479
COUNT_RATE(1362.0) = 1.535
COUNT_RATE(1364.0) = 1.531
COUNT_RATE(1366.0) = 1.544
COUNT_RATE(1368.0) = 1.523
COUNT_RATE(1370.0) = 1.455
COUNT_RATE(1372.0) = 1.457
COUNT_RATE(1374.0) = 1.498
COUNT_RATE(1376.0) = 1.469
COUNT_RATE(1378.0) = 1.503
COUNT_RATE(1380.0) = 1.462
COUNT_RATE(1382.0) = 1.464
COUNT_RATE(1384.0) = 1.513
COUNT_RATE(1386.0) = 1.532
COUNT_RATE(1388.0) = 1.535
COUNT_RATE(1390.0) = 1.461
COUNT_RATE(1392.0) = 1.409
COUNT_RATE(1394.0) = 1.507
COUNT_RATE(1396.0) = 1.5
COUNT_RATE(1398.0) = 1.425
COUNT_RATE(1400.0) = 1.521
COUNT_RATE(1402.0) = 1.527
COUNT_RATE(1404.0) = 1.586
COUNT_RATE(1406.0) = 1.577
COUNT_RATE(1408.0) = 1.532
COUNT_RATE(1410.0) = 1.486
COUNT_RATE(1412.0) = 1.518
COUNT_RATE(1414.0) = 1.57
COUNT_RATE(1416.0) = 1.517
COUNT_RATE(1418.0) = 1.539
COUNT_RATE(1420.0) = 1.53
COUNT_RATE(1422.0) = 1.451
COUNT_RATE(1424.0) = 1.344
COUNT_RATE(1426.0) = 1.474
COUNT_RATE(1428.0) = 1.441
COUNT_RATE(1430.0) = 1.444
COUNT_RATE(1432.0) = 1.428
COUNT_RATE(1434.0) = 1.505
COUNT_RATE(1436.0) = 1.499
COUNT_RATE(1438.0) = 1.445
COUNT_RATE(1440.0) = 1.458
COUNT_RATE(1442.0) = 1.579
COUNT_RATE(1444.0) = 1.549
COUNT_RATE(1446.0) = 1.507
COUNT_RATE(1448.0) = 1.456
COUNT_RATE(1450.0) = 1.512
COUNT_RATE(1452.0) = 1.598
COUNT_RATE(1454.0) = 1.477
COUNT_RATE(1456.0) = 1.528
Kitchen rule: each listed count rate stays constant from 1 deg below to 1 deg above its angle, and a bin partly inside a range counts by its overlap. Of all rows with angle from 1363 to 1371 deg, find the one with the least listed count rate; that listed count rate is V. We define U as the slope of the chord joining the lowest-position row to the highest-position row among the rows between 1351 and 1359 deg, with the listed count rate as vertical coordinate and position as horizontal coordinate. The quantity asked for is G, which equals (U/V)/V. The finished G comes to -0.001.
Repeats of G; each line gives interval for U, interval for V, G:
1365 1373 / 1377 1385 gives -0.007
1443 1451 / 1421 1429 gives -0.003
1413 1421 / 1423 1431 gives -0.004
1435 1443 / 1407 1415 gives 0.006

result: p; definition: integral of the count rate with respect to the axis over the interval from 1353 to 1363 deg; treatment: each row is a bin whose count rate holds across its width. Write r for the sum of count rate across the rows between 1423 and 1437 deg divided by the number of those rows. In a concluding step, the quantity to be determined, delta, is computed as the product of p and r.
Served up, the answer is 22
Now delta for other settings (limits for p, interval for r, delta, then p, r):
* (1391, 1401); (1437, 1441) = 21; 15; 1.45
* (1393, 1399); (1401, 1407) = 14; 9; 1.56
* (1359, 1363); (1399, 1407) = 9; 6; 1.55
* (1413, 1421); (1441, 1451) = 19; 12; 1.52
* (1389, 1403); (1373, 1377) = 31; 21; 1.48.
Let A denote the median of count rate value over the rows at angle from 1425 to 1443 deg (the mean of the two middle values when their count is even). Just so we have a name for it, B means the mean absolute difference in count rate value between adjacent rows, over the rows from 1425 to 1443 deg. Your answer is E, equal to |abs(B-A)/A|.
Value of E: 0.972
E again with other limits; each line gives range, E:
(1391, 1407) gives 0.967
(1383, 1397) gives 0.972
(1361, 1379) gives 0.982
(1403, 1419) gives 0.976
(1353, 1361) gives 0.950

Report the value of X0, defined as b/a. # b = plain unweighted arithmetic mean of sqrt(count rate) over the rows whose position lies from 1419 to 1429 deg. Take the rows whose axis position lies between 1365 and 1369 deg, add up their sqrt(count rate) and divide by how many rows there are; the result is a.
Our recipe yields 0.972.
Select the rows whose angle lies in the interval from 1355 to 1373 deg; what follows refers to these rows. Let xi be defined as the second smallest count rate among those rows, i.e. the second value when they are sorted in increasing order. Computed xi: 1.457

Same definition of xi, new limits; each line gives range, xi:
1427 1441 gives 1.441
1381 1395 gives 1.461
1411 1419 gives 1.518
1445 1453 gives 1.507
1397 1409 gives 1.521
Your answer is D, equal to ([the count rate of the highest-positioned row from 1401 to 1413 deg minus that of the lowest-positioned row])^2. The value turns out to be 0.0001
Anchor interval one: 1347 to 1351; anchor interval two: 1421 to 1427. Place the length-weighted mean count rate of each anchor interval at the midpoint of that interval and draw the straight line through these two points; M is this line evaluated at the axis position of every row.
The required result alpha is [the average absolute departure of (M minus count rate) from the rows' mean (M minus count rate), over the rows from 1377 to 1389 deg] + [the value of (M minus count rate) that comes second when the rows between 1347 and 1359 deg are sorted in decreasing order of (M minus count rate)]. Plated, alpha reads 0.07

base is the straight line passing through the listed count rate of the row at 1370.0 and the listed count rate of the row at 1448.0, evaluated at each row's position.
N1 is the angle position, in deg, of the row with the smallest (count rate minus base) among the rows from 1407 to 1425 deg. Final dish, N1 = 1424.0 deg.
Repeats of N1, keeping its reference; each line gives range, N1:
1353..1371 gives 1370.0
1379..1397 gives 1392.0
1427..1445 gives 1432.0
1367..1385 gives 1370.0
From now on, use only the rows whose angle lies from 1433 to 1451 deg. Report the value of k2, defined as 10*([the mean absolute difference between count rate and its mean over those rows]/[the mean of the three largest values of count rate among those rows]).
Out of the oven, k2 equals 0.210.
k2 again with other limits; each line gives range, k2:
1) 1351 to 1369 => 0.157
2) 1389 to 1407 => 0.300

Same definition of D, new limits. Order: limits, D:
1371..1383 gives 0.0000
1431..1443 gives 0.0228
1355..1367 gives 0.0029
